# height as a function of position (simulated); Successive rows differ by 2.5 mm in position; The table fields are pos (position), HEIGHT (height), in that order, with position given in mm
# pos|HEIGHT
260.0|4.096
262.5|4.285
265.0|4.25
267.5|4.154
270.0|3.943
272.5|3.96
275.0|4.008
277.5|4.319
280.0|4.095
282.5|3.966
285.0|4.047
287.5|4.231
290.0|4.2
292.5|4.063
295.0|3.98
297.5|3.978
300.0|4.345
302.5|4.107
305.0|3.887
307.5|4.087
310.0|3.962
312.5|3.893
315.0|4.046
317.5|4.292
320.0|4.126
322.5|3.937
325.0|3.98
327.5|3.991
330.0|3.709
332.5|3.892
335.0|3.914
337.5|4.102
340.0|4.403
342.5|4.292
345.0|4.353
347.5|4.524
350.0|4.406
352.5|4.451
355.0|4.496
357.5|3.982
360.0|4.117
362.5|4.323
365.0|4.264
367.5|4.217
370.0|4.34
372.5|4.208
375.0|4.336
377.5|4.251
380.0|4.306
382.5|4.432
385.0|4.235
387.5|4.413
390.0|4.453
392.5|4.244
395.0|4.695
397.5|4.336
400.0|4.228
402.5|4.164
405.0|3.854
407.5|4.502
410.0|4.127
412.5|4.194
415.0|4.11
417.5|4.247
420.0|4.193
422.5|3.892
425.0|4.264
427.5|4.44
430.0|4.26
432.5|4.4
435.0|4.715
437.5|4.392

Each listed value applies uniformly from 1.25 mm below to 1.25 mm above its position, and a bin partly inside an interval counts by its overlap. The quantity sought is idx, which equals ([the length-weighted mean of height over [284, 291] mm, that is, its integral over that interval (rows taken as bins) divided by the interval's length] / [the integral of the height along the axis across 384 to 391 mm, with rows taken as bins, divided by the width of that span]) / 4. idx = 0.238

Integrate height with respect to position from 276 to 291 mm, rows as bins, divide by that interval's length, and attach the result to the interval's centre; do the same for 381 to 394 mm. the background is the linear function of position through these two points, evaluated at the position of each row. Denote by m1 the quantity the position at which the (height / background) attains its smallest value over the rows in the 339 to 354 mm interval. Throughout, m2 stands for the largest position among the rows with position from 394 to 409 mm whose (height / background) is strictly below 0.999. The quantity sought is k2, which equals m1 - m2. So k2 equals -62.5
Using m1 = 342.5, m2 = 405.0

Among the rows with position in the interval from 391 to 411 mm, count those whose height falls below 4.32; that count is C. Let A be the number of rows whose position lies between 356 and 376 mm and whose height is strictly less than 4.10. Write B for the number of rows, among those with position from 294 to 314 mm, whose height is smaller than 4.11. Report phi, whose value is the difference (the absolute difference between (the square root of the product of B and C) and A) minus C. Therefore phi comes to -0.1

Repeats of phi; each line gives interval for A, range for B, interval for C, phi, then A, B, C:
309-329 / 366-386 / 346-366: 3.0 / 6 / 0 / 3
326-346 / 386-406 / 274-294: -6.8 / 4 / 1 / 8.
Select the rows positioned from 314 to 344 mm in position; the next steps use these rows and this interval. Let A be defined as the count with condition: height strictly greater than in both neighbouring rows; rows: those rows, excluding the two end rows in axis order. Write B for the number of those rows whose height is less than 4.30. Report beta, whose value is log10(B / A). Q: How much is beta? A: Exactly 0.56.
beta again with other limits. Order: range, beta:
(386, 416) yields 0.24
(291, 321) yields 0.56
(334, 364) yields 0.22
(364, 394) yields 0.18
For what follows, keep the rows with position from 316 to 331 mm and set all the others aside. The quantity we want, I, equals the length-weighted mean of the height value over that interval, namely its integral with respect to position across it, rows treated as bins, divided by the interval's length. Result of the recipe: 4.01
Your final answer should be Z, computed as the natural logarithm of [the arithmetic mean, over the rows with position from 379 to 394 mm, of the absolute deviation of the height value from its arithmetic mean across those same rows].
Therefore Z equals -2.5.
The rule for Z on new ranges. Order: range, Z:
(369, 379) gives -2.9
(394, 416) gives -1.7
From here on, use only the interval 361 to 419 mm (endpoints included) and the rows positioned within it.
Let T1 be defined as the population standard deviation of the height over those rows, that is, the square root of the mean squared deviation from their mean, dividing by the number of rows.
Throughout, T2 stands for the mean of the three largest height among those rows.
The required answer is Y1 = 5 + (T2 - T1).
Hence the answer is 9.39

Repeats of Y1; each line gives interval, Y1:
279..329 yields 9.17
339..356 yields 9.42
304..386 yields 9.28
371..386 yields 9.28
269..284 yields 9.01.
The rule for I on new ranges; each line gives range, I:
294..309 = 4.06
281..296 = 4.08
